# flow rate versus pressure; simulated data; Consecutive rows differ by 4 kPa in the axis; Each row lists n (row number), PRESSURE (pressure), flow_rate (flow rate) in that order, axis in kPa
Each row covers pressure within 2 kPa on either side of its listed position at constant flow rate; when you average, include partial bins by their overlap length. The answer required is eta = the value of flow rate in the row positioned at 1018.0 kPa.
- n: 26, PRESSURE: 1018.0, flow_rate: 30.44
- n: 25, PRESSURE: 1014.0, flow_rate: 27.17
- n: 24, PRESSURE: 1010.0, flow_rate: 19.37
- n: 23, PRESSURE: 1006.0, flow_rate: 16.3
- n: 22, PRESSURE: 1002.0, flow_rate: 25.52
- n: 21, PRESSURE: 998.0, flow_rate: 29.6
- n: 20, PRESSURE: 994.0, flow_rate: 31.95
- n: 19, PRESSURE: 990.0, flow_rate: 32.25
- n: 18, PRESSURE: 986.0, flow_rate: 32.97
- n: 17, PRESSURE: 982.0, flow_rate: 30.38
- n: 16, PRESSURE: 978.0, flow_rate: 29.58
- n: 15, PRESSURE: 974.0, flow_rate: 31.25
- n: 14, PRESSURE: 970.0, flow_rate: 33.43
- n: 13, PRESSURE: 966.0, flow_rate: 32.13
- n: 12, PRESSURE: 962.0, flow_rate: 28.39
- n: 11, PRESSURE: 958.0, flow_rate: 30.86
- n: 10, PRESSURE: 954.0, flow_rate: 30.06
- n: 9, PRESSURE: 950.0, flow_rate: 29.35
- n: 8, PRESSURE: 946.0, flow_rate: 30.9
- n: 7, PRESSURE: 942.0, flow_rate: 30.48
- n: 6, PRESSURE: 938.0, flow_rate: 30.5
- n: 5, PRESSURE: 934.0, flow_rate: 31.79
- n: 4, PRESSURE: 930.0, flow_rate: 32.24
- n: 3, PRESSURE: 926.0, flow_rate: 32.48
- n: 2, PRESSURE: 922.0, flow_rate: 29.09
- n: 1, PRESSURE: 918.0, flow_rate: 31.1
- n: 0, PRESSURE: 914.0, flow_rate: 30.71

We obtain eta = 30.44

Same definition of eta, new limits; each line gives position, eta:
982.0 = 30.38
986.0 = 32.97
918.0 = 31.1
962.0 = 28.39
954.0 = 30.06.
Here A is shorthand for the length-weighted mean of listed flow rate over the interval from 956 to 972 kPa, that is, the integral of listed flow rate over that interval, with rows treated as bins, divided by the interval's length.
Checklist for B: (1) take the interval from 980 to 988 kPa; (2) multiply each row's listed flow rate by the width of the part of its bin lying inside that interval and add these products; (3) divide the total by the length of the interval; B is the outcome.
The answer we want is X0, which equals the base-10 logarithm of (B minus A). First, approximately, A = 31.2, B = 31.7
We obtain -0.3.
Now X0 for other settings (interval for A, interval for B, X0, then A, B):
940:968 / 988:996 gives 0.3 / 30.3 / 32.1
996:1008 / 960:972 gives 0.9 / 23.8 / 31.3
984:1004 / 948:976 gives -0.5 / 30.5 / 30.8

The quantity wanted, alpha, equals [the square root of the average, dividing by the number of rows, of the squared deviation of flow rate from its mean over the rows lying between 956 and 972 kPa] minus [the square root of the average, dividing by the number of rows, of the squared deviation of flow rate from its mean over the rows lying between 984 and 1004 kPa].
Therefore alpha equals -0.9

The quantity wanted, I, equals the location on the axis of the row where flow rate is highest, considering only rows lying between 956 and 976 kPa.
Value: 970.0 kPa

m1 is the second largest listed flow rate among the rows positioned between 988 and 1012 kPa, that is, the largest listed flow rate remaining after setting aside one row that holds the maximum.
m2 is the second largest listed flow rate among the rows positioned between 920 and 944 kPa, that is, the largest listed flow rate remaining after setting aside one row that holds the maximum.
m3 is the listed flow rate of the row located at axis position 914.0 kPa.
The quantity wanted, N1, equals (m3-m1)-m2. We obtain -33.5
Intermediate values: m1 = 31.95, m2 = 32.24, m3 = 30.71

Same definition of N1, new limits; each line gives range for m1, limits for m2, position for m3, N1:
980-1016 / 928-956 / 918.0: -32.9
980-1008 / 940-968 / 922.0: -34.1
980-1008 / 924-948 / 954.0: -34.4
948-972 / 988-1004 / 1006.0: -47.8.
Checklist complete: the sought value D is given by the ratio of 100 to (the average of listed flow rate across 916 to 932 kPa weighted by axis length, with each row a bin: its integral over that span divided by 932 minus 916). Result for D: 3.20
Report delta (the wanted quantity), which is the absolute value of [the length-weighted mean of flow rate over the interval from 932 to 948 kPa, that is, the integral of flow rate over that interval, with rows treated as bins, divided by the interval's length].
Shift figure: 30.9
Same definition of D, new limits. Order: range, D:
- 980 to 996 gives 3.14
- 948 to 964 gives 3.37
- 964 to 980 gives 3.16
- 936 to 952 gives 3.30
